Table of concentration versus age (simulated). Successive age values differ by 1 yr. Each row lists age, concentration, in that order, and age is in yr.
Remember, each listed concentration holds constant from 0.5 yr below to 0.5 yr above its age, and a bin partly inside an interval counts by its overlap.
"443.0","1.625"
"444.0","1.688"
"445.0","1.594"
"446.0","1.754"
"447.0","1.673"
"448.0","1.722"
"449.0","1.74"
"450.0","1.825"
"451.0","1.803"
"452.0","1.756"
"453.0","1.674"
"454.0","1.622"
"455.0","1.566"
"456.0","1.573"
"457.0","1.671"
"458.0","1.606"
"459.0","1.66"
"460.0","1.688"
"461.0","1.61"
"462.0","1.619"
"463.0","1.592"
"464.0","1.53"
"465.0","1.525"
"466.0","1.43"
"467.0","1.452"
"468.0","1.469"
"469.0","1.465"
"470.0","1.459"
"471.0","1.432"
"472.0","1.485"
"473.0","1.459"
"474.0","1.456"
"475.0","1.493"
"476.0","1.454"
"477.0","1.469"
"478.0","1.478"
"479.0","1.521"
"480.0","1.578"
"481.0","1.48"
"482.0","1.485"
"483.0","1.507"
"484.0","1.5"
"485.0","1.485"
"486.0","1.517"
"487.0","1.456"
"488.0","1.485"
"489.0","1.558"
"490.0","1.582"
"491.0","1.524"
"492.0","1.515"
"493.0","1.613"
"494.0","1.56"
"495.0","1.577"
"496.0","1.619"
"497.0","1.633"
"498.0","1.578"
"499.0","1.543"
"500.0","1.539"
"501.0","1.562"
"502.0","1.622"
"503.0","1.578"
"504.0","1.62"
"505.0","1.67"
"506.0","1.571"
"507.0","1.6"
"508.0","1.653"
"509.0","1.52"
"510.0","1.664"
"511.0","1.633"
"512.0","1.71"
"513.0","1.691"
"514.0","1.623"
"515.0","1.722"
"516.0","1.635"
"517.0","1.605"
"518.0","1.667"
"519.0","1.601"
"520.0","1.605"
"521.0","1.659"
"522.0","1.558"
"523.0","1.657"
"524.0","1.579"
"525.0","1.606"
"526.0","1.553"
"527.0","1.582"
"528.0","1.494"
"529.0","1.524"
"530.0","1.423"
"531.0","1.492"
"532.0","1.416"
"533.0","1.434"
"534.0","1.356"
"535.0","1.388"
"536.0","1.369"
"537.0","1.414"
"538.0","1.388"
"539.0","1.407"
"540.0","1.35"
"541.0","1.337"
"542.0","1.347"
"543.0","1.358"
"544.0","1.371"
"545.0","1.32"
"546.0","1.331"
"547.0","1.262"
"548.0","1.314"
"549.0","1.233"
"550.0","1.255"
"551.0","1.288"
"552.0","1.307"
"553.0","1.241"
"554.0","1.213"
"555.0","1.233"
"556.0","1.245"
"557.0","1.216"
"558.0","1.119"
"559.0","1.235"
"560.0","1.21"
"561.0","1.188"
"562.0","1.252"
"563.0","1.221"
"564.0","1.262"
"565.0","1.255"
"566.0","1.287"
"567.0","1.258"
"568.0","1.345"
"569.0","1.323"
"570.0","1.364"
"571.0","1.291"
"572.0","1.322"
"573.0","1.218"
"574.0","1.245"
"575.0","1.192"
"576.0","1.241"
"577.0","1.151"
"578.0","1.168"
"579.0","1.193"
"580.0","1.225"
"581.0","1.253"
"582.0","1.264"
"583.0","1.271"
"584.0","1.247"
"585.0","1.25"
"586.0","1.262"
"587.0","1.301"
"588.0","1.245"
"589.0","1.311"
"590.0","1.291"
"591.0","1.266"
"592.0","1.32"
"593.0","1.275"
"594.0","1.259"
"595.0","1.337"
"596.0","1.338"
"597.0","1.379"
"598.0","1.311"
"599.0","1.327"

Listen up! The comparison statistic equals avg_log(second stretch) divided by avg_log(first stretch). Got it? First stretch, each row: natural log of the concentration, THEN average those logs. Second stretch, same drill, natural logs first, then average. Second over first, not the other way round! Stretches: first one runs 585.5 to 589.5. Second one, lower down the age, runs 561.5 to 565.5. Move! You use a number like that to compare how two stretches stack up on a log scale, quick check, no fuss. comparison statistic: 0.90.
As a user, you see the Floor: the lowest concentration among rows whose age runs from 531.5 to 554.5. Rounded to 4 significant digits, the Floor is 1.213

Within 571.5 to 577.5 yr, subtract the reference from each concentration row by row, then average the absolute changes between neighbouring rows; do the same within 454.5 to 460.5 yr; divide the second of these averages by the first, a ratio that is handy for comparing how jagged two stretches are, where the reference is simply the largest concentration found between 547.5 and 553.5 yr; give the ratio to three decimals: 0.780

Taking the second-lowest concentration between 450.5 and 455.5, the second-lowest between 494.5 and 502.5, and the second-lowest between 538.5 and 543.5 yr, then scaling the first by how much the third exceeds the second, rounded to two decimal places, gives -0.32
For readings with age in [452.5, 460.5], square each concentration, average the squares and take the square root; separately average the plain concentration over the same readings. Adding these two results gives 3.27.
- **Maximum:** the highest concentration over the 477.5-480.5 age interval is 1.578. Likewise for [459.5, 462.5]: 1.688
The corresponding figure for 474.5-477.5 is 1.493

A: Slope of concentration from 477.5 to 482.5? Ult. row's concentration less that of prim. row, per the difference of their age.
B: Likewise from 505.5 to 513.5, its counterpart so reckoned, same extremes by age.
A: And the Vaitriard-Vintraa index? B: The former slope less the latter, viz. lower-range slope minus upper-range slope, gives -0.015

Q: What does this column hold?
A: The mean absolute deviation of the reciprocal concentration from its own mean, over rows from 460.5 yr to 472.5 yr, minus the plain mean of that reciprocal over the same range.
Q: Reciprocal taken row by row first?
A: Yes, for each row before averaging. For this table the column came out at -0.640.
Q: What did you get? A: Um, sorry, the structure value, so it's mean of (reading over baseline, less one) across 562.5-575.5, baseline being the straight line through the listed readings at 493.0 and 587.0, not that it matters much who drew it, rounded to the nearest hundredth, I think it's -0.06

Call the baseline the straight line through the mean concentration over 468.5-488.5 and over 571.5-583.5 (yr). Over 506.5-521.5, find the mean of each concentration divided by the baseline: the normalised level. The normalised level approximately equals 1.18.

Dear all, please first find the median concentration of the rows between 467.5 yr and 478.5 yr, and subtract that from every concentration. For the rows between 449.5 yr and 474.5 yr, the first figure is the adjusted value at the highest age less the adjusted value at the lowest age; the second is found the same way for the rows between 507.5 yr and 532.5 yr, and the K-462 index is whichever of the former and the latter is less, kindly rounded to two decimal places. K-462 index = -0.37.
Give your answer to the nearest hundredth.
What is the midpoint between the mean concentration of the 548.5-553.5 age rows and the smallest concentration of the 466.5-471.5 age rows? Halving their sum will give 1.35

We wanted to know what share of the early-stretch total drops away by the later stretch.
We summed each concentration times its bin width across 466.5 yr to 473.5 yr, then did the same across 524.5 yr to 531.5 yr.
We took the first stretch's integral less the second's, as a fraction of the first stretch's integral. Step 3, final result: -0.044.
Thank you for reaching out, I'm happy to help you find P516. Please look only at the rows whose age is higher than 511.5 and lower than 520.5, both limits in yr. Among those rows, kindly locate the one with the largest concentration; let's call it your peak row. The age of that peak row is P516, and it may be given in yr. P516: 515.0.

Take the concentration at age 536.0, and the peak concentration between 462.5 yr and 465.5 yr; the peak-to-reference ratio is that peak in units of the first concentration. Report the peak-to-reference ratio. 1.16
